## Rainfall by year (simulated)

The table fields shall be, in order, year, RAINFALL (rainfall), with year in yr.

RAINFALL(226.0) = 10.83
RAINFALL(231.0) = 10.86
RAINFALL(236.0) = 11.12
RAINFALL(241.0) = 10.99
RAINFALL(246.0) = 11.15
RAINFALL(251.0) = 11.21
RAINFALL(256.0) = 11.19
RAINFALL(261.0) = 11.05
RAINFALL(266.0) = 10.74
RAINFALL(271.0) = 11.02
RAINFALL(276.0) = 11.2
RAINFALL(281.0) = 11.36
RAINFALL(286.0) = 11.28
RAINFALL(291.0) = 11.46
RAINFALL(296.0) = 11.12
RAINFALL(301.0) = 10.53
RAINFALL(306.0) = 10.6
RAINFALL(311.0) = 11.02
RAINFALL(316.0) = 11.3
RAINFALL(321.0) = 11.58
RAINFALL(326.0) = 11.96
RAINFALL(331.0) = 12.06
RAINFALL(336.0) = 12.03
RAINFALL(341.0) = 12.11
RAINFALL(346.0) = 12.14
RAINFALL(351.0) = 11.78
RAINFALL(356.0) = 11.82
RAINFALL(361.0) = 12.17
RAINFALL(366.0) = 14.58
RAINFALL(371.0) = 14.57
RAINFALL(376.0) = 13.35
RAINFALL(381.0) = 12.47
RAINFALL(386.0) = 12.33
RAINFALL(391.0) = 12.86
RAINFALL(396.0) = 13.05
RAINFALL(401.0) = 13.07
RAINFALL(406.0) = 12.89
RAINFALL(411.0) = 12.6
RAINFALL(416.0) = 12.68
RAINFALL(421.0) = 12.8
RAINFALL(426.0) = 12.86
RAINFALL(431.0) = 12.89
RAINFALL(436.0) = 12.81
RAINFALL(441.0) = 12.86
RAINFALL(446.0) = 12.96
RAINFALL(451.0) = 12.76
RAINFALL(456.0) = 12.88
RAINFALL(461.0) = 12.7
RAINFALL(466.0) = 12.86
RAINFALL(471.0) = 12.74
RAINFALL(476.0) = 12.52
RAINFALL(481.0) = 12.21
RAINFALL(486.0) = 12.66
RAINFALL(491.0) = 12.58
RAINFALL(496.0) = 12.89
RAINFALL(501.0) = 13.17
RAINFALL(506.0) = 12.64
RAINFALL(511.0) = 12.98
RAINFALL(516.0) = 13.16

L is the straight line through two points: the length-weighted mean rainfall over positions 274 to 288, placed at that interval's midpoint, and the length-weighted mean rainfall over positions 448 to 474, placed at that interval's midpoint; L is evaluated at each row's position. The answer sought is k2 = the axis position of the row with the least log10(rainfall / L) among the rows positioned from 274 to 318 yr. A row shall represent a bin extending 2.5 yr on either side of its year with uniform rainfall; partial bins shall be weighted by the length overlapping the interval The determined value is 301.0 yr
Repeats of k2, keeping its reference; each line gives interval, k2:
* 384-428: 386.0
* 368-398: 386.0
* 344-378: 356.0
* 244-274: 266.0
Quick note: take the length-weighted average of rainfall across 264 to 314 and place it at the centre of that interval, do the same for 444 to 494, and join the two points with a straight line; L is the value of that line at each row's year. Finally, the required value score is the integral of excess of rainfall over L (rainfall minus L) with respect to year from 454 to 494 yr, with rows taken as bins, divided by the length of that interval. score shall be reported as -0.1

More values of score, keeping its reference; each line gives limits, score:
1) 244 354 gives 0.2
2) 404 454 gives 0.5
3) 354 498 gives 0.6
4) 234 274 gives 0.3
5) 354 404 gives 1.2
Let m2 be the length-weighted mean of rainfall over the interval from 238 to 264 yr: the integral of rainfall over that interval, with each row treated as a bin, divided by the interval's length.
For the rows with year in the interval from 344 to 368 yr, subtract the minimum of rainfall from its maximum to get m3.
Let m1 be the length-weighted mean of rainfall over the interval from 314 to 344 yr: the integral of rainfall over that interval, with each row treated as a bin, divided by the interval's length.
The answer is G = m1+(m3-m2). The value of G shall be 4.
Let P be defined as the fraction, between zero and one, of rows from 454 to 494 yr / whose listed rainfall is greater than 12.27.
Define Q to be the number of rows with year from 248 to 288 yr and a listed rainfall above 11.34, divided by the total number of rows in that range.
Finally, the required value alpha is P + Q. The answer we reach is 1.0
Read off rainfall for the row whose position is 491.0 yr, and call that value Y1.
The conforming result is 12.58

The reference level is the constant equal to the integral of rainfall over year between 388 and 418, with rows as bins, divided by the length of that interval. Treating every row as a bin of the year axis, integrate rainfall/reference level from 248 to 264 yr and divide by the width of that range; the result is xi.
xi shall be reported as 0.867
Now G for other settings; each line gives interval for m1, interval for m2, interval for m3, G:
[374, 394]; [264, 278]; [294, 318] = 3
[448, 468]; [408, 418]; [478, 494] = 1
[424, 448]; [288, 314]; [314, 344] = 3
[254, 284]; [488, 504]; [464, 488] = -1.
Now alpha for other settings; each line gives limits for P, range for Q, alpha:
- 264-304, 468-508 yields 1.0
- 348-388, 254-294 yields 0.9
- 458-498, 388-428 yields 1.9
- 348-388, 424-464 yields 1.6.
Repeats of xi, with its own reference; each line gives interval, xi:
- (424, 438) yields 1.000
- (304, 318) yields 0.854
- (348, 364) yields 0.935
